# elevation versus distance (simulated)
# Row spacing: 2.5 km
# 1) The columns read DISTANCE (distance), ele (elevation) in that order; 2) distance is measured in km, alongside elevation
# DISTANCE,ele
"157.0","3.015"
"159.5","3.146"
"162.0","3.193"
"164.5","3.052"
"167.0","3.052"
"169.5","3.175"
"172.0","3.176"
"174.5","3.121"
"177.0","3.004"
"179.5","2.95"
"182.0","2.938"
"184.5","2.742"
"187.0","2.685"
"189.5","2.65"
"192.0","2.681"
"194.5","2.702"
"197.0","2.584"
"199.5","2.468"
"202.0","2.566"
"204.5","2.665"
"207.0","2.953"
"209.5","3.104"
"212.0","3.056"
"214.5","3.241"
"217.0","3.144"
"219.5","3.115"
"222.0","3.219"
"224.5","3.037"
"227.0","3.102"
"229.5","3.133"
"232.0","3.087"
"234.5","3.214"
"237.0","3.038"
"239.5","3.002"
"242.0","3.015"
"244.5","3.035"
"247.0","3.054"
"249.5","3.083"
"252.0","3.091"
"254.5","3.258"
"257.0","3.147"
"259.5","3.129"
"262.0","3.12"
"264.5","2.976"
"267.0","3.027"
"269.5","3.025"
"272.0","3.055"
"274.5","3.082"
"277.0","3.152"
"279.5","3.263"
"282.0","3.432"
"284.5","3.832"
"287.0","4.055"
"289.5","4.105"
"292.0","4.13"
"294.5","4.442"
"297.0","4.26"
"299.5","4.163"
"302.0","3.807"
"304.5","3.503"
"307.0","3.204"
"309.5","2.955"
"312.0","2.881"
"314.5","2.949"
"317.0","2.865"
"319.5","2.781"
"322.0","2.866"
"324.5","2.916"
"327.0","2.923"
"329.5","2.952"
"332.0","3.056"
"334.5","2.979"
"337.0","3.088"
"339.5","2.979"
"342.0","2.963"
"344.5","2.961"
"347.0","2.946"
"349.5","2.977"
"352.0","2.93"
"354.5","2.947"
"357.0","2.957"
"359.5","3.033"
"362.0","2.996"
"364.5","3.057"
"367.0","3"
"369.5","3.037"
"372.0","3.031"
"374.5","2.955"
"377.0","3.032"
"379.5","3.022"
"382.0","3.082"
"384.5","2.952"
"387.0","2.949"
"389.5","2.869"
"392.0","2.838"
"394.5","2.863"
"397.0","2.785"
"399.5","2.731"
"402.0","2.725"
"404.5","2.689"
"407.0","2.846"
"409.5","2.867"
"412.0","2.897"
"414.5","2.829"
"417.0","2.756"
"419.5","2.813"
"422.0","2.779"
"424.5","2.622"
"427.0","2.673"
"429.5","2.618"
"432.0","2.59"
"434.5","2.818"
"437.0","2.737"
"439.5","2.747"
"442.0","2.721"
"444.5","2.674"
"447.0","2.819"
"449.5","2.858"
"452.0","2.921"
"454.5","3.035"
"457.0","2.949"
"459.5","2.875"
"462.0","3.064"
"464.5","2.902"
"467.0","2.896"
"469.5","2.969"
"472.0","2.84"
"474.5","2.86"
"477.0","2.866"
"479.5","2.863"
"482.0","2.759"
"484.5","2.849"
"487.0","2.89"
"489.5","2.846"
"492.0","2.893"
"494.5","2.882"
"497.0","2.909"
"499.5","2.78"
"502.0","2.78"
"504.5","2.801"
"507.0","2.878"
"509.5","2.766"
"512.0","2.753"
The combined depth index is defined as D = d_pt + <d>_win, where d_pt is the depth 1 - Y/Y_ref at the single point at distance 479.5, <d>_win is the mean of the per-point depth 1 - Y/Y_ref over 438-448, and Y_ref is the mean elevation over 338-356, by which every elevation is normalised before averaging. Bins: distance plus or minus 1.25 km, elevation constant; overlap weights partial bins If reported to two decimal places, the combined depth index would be 0.11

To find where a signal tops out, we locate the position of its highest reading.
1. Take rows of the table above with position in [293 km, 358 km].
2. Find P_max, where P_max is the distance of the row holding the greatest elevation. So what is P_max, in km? 294.5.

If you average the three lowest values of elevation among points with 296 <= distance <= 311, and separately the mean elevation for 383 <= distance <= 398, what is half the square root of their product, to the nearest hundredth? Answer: 1.52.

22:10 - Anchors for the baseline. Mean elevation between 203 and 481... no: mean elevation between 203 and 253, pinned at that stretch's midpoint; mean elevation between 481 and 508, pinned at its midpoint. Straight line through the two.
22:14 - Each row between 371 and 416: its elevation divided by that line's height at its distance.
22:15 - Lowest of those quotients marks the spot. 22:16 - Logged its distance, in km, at 404.5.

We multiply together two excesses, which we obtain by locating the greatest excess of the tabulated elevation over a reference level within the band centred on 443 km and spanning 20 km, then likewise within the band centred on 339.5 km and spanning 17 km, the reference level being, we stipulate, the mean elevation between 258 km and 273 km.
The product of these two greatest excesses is -0.004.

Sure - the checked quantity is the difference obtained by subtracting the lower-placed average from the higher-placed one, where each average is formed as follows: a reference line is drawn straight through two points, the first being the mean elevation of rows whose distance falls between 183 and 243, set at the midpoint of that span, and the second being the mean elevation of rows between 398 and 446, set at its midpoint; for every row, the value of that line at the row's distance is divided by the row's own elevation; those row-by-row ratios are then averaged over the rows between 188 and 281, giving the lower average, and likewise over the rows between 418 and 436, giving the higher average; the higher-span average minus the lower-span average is 0.043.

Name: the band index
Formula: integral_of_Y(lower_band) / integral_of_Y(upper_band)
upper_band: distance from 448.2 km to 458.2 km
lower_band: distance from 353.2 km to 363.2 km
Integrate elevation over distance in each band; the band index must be 1.01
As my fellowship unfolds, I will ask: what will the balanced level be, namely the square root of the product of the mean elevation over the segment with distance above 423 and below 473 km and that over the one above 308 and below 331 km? 2.86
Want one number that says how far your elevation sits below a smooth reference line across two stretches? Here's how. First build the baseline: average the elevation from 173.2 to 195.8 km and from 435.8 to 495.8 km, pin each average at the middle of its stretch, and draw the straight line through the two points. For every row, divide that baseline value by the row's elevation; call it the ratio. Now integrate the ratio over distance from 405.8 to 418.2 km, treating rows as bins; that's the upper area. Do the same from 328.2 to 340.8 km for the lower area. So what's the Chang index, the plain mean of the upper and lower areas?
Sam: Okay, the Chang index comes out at 12.2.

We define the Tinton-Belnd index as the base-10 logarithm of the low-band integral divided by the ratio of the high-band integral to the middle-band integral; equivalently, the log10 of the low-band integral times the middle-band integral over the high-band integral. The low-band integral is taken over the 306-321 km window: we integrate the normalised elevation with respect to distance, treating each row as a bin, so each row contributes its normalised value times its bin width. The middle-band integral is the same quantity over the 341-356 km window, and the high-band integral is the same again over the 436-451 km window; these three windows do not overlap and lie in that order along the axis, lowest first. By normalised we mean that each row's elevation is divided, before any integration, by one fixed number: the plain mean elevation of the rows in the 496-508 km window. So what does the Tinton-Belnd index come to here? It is 1.22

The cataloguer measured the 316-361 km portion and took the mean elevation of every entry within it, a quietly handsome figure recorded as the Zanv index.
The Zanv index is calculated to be 2.95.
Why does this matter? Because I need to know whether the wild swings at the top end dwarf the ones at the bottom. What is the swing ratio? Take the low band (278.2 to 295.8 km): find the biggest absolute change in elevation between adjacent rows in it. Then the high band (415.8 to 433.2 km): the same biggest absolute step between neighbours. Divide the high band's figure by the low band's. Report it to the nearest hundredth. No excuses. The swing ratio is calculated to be 0.39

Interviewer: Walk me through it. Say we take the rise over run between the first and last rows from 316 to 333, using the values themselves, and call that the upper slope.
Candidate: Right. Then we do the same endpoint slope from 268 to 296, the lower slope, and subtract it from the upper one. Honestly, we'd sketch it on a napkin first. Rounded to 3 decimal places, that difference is -0.044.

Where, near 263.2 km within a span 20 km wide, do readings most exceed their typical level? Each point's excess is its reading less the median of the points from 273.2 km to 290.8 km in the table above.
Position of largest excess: 254.5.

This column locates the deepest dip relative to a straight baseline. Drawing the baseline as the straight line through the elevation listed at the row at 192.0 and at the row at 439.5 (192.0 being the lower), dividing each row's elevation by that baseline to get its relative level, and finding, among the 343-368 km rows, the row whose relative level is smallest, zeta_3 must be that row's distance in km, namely 352.0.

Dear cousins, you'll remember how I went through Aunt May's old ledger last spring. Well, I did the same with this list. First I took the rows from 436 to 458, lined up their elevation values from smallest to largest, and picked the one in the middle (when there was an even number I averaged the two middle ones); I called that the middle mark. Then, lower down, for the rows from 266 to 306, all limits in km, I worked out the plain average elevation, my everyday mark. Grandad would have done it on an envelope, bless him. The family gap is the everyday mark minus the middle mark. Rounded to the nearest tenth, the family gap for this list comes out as 0.8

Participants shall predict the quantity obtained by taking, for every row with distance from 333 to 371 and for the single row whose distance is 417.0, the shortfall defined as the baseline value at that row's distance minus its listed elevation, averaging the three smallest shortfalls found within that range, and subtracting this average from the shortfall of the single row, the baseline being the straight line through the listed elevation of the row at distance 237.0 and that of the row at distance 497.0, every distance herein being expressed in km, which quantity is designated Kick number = 0.27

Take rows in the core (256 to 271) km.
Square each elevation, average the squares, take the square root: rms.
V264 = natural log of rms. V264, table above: 1.12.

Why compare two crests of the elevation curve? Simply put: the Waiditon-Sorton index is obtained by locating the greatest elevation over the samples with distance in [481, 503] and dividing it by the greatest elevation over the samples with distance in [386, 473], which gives 0.95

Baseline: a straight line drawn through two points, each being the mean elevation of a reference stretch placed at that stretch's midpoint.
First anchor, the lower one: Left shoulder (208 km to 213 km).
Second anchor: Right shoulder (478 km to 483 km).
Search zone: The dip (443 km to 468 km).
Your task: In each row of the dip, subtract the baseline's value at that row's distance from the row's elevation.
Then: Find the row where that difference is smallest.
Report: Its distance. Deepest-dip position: 444.5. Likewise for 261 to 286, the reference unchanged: 264.5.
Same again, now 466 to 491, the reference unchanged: 482.0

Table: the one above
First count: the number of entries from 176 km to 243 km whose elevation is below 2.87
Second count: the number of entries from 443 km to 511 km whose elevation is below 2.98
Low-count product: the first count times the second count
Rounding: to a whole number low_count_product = 225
